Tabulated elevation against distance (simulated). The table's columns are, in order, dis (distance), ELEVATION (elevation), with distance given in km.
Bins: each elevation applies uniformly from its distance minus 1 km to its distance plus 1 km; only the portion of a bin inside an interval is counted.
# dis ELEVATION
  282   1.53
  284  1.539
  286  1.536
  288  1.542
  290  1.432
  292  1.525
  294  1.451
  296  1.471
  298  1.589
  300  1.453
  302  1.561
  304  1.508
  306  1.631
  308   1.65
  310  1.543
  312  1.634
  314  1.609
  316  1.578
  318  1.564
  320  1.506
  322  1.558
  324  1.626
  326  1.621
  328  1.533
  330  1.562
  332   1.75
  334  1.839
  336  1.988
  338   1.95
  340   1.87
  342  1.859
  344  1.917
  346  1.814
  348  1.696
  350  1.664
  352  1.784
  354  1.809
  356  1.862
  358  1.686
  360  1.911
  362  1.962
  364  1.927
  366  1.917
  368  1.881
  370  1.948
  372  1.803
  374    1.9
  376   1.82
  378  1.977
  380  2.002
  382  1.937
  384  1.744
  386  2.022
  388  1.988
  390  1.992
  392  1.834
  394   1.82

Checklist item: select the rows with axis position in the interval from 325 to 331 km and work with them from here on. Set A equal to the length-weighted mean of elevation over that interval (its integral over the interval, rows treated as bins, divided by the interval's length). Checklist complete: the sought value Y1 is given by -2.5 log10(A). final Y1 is -0.49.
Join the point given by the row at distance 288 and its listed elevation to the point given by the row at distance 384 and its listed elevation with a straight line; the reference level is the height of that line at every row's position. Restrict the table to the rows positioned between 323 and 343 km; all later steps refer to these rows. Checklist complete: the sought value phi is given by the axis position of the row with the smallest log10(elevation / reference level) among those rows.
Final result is 328 km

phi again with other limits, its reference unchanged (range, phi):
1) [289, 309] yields 290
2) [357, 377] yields 358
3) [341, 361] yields 350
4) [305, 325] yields 320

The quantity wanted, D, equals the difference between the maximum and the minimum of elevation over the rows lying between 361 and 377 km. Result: 0.16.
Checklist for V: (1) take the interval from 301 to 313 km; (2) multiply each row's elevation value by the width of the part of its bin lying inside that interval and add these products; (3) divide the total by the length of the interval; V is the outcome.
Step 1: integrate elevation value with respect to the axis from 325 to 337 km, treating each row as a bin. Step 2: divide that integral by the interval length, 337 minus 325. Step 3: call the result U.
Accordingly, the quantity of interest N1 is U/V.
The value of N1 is 1.08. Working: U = 1.72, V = 1.59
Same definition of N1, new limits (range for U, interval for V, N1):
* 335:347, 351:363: 1.03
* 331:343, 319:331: 1.20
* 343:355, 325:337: 1.04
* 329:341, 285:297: 1.22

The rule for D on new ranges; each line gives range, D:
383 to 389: 0.28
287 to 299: 0.16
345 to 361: 0.25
